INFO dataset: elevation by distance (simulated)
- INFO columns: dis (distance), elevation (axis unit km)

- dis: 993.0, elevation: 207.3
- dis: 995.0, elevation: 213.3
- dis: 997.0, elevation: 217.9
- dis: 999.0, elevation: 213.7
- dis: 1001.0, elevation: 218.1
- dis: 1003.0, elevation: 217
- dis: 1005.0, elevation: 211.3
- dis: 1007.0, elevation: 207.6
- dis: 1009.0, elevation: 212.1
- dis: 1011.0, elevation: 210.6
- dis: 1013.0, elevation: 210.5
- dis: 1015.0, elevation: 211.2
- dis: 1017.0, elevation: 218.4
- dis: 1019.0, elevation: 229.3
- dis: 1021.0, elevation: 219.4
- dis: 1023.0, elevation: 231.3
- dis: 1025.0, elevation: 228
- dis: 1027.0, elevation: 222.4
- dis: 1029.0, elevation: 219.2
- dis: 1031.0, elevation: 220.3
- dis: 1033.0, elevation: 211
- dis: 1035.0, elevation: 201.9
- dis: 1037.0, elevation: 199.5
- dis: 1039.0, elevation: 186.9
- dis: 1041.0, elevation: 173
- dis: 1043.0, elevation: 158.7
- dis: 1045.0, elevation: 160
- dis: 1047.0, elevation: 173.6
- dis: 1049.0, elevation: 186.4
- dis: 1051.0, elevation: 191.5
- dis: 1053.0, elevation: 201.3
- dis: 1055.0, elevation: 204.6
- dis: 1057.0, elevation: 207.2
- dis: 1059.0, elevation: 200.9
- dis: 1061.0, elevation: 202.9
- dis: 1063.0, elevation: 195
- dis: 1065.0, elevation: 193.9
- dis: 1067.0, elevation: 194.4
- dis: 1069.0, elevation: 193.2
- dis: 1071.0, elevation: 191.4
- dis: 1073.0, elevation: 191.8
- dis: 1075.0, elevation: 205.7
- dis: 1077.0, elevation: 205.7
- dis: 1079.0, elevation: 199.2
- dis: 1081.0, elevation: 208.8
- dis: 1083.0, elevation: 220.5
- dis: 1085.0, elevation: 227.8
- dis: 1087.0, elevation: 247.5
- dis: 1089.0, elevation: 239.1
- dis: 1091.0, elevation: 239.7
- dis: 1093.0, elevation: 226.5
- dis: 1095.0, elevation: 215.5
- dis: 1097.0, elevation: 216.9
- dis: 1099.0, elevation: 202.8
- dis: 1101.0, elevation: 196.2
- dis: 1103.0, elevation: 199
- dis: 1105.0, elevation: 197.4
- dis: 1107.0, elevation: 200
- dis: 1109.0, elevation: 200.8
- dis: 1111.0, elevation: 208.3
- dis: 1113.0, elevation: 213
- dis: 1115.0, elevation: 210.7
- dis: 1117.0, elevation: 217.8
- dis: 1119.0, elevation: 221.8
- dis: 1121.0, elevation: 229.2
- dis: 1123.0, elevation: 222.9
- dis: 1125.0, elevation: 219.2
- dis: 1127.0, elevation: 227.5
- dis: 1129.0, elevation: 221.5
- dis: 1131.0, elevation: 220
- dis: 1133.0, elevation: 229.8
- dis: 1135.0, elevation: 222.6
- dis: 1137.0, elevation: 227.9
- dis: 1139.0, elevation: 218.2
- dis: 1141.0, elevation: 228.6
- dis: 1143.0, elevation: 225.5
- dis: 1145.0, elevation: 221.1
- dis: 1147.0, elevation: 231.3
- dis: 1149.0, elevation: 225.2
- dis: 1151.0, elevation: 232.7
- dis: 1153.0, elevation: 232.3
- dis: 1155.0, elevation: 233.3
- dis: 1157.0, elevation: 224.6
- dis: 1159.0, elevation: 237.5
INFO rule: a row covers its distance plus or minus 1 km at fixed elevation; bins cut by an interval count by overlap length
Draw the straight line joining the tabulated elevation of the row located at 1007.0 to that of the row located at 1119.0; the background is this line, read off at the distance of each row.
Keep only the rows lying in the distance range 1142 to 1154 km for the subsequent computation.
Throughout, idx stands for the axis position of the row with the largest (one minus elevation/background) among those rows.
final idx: 1145.0 km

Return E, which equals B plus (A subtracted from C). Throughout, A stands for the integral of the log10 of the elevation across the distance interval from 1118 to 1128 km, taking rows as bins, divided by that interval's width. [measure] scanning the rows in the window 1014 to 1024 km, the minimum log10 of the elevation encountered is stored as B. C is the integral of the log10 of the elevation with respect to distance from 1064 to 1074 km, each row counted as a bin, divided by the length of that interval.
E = 2.26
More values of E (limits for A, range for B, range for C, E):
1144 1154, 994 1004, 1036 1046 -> 2.21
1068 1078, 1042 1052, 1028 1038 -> 2.23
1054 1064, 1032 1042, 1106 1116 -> 2.25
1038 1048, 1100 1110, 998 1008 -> 2.39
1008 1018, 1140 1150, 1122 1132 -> 2.36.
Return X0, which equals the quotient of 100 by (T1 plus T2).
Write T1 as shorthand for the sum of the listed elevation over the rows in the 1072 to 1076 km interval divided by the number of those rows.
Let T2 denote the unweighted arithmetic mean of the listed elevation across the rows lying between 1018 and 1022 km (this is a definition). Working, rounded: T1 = 199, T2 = 224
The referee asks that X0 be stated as 0.236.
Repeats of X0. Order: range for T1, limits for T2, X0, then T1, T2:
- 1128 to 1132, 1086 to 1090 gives 0.215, 221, 243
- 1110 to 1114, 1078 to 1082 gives 0.241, 211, 204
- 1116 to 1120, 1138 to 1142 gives 0.226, 220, 223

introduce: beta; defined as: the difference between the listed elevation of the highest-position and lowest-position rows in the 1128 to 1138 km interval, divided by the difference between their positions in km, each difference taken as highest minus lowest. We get 0.8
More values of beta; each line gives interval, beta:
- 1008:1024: 1.4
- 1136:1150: -0.2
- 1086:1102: -3.7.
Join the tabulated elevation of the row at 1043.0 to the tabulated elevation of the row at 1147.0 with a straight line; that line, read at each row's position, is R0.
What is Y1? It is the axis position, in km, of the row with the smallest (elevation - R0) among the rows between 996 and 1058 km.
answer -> 1045.0 km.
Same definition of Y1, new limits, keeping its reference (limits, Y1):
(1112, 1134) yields 1131.0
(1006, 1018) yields 1015.0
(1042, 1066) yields 1045.0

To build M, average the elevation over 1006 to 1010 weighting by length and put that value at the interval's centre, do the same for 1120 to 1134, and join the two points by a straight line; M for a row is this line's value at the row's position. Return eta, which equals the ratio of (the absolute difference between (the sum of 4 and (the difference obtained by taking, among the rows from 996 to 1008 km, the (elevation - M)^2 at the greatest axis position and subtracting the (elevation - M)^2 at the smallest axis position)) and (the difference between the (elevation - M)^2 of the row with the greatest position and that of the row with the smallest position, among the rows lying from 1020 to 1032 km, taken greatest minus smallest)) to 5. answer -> 15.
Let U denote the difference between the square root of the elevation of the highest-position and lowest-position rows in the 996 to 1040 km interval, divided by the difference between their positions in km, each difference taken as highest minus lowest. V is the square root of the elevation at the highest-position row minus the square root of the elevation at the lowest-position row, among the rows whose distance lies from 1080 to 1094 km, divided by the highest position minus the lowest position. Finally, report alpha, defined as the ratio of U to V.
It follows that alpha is -0.5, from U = -0.03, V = 0.050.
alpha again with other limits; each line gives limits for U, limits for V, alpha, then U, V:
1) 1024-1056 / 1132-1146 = 1.1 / -0.03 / -0.024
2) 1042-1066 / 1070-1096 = 1.7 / 0.06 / 0.035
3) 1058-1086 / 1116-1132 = 6.7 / 0.04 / 0.005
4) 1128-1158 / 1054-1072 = -0.1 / 0.00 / -0.029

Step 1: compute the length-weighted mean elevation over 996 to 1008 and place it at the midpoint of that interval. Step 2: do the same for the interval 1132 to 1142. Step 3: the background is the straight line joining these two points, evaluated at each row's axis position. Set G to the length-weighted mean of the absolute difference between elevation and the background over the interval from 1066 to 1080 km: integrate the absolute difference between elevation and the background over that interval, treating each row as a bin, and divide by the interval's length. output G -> 23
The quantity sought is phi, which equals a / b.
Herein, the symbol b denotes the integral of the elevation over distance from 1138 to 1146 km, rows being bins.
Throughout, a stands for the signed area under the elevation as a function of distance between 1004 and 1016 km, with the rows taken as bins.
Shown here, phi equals 1.4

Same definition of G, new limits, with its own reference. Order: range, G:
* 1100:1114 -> 21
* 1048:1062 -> 19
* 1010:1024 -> 7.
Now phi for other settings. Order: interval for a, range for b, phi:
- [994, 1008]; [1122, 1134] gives 1.1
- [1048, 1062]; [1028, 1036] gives 1.6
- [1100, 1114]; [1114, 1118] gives 3.3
